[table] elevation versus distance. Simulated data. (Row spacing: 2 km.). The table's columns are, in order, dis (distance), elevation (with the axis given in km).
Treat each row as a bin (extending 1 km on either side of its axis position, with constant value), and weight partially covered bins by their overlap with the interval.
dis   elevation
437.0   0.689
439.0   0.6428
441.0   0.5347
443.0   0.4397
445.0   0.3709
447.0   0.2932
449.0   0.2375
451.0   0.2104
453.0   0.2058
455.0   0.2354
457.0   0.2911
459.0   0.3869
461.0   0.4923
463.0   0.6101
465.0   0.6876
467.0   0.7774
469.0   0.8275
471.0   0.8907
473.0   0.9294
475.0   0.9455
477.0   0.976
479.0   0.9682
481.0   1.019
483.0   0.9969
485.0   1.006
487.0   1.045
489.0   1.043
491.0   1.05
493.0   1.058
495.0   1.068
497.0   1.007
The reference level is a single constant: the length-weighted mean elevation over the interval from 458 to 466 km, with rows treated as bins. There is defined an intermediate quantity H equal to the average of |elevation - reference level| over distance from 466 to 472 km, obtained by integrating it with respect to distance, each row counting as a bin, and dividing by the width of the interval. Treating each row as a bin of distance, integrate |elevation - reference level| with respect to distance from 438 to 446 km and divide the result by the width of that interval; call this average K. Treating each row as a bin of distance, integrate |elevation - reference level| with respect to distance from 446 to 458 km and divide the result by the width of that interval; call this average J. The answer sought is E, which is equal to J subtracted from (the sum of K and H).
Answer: 0.09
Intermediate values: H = 0.29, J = 0.299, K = 0.10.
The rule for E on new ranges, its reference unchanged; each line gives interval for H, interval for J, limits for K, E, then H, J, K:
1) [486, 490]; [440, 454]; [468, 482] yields 0.68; 0.50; 0.217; 0.39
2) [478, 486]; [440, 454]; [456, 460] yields 0.44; 0.45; 0.217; 0.21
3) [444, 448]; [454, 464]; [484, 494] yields 0.54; 0.21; 0.167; 0.50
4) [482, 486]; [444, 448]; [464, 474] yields 0.52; 0.46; 0.212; 0.28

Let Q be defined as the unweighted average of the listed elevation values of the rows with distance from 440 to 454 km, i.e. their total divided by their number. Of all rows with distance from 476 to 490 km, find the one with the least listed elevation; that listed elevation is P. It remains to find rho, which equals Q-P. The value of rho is -0.6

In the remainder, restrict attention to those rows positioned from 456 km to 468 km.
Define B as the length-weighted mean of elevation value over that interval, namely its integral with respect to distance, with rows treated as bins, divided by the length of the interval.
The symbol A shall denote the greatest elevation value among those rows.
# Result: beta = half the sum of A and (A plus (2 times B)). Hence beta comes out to 1.32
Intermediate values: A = 0.7774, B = 0.5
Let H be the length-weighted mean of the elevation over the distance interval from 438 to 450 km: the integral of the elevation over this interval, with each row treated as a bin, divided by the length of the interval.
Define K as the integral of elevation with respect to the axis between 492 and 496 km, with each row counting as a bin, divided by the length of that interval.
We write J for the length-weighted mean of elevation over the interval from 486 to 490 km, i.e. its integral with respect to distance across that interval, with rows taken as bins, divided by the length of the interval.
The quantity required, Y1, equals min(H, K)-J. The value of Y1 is -0.62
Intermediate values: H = 0.42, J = 1.04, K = 1.1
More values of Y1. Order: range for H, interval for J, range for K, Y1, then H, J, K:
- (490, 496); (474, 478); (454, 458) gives -0.70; 1.06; 0.96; 0.3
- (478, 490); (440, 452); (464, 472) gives 0.45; 1.01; 0.35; 0.8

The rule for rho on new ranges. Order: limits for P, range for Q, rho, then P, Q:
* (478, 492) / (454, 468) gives -0.5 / 0.9682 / 0.50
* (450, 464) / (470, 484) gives 0.8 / 0.2058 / 0.96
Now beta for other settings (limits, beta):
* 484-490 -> 2.08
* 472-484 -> 1.99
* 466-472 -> 1.72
